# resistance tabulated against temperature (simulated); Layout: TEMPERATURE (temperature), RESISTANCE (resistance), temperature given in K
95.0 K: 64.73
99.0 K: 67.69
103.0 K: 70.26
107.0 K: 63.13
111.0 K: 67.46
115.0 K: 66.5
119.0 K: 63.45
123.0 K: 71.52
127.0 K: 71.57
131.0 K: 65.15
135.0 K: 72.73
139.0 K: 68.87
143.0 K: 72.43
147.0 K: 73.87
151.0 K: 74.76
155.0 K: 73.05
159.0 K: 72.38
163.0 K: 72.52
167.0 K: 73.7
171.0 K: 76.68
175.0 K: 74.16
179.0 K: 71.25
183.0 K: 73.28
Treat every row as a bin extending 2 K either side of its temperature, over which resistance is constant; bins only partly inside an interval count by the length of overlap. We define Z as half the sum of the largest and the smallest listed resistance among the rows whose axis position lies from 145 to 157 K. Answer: 73.9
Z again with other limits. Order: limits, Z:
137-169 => 71.8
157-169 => 73.0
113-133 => 67.5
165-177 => 75.2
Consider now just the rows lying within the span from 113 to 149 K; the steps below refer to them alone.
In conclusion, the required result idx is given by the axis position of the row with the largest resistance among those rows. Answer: 147.0 K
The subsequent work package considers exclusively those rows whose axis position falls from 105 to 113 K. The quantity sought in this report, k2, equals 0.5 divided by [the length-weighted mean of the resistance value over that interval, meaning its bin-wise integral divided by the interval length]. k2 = 0.0077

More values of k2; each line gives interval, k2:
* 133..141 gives 0.0071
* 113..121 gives 0.0077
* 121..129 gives 0.0070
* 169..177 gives 0.0066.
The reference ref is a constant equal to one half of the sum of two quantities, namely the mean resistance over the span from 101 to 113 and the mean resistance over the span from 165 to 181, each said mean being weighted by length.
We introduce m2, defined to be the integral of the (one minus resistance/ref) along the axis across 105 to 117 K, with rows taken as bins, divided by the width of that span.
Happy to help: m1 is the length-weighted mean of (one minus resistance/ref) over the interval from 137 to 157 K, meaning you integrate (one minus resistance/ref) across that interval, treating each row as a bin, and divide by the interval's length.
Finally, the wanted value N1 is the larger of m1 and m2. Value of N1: 0.067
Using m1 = -0.03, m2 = 0.067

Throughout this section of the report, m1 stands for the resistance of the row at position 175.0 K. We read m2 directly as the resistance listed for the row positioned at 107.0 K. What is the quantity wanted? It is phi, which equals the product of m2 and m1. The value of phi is 4682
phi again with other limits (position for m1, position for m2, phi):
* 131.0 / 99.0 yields 4410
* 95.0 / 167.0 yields 4771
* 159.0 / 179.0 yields 5157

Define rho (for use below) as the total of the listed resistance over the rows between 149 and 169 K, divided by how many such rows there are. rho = 73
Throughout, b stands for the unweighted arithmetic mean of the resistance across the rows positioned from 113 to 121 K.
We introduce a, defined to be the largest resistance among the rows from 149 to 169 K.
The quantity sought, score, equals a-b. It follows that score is 9.8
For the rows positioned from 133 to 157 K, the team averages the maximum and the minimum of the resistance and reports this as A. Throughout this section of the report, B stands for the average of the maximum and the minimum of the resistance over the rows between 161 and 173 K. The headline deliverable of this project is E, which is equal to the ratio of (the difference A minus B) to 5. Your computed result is -0.6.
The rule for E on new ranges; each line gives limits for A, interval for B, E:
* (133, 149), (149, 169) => -0.4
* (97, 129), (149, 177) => -1.4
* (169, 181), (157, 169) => 0.2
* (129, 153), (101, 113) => 0.7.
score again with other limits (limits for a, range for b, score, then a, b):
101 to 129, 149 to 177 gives -2.3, 71.57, 73.9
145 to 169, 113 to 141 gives 6.2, 74.76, 68.5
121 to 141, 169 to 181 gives -1.3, 72.73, 74.0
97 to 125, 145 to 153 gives -2.8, 71.52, 74.3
